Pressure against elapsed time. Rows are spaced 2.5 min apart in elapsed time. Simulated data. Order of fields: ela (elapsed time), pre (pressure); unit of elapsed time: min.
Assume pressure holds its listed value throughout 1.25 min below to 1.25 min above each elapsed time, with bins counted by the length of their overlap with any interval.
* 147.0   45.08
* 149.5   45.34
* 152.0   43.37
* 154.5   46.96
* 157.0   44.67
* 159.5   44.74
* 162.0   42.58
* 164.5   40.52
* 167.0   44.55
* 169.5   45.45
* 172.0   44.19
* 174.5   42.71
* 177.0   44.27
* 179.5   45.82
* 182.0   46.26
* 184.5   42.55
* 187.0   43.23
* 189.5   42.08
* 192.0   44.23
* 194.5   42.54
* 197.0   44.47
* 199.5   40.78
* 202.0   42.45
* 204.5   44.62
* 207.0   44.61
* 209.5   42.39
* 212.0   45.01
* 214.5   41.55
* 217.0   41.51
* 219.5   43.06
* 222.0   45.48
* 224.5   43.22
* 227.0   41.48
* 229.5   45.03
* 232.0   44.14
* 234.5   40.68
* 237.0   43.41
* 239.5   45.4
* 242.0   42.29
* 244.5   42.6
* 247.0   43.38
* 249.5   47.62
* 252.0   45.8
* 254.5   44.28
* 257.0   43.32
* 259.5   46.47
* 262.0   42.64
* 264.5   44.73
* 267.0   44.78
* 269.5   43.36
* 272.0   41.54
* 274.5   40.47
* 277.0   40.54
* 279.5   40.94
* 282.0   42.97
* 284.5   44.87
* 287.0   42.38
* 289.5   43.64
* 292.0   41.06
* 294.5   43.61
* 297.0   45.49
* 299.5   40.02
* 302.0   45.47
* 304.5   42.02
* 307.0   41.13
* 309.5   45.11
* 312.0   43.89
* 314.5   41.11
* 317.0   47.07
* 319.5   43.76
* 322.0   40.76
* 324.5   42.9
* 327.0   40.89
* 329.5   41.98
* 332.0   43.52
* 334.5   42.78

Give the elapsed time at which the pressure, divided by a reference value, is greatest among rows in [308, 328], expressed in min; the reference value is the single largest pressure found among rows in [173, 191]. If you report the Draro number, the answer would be 317.0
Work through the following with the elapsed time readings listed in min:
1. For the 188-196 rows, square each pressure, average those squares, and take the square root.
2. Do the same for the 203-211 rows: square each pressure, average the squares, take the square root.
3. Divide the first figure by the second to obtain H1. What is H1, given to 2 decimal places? 0.98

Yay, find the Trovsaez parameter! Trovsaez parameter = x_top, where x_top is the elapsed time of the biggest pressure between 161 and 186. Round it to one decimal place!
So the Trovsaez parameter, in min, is 182.0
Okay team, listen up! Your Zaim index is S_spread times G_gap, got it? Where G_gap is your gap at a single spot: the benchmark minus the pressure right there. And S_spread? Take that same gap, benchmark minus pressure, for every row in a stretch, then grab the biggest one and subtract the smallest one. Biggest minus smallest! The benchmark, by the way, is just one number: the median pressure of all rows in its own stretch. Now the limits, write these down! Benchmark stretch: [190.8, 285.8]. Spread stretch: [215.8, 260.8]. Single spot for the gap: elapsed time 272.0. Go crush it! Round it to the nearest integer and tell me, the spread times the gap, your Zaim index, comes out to 12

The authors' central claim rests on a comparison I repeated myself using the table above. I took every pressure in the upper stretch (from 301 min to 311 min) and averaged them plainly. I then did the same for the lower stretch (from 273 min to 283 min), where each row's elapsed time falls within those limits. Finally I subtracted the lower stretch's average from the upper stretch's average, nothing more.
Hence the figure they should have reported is 2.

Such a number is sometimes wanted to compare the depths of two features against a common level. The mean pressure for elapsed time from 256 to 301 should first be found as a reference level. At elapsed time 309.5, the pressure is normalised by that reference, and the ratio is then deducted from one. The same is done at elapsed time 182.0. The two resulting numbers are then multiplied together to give 0.0039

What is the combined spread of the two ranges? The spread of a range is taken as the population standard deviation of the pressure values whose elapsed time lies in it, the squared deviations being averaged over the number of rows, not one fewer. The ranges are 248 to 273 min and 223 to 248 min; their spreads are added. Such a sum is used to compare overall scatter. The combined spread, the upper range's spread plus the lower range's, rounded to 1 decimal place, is 3.1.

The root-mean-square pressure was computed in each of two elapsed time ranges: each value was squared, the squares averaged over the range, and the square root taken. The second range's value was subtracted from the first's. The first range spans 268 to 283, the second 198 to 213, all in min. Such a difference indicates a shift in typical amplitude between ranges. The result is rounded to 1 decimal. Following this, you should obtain -1.7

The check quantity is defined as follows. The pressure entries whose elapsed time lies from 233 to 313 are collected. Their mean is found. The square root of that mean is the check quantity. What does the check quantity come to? 6.58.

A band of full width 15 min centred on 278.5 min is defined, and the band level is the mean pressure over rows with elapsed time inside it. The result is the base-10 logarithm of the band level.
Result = 1.622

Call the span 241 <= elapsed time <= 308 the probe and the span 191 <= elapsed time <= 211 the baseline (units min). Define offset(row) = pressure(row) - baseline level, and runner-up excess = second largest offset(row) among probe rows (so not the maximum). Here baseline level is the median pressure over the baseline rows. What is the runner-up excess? 3.1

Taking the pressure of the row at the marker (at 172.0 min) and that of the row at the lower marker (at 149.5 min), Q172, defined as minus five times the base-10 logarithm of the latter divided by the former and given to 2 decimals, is -0.06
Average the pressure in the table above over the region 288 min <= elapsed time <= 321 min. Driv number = 43.3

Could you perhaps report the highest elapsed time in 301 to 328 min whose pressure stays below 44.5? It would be 327.0 min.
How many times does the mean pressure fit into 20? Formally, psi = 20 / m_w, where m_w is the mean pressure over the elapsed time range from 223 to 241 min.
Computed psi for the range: 0.461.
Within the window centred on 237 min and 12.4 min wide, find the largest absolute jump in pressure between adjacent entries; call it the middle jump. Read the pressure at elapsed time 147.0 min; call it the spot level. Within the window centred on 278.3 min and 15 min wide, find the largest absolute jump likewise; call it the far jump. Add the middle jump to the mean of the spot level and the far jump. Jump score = 27.0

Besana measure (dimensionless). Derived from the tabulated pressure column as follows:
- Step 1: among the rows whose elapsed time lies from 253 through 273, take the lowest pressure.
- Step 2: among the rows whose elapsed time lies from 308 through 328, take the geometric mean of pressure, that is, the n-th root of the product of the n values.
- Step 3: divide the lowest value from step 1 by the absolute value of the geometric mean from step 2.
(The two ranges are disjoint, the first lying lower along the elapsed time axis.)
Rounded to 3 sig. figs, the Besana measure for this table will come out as 0.963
